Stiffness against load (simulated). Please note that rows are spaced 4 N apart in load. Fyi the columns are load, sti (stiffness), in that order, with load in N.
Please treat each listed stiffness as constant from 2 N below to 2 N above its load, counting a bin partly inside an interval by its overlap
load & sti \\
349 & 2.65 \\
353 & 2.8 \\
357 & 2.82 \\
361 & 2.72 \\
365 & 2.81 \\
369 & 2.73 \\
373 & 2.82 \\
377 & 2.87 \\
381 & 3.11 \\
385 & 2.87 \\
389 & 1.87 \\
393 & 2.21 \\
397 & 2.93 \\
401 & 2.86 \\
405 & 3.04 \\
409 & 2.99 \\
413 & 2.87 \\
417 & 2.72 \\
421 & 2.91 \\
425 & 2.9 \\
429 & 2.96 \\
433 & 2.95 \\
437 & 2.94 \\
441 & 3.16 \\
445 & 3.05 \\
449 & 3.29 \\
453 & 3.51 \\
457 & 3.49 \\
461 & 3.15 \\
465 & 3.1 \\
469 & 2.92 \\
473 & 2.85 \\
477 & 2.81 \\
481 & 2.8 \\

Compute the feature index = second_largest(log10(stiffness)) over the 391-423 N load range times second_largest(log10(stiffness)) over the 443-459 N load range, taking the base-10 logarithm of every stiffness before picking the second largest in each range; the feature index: 0.258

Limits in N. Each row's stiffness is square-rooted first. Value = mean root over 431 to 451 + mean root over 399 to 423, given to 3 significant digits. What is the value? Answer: 3.46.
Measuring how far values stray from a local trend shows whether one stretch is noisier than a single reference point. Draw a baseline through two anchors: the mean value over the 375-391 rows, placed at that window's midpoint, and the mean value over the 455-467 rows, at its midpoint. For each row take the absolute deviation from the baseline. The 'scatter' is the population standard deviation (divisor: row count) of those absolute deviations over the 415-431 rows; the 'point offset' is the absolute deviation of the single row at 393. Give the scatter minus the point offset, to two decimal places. -0.48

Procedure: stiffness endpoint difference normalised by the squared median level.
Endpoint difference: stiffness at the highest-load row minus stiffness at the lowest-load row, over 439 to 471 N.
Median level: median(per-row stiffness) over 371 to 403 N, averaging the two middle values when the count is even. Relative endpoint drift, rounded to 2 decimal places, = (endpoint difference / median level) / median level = -0.03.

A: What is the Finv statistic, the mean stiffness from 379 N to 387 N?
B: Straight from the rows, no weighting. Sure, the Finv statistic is 2.99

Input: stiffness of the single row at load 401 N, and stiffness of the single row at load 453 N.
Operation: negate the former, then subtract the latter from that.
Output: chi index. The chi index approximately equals -6.37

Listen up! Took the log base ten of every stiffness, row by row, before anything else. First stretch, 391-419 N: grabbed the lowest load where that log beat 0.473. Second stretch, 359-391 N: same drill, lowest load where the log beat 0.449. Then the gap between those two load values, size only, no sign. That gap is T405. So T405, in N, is 32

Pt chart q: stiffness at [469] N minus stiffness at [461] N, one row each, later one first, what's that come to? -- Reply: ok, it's -0.23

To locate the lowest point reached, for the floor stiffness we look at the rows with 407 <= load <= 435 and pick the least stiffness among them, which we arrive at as 2.72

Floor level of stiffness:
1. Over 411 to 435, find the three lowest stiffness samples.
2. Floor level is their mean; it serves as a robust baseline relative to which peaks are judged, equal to 2.83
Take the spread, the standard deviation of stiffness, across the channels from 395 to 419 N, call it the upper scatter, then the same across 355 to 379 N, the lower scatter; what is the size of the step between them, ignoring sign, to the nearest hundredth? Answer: 0.05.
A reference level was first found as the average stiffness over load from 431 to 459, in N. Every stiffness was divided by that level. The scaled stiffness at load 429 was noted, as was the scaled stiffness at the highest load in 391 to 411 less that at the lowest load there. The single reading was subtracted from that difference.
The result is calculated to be -0.682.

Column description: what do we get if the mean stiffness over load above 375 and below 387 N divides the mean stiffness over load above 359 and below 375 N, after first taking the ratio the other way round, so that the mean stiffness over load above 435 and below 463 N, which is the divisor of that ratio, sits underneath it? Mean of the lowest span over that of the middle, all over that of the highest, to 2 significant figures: 0.29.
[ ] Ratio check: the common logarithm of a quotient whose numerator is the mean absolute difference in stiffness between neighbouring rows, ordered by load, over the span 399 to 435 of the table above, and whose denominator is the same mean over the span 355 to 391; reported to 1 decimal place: -0.4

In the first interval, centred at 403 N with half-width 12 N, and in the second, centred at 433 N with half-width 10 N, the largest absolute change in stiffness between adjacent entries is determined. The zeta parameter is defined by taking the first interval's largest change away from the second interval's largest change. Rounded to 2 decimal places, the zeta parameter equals -0.50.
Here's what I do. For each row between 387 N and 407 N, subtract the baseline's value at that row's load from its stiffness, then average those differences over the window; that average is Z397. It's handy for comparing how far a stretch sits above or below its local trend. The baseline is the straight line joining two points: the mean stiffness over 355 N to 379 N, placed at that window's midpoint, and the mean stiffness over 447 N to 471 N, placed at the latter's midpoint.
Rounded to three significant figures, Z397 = -0.359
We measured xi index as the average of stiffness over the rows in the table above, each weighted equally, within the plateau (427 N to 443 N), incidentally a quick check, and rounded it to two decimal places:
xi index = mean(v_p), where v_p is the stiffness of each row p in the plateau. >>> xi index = 3.00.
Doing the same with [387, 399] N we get 2.34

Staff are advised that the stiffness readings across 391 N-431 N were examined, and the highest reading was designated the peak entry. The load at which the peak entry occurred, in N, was 405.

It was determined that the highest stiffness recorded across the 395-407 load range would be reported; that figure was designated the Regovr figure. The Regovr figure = 3.04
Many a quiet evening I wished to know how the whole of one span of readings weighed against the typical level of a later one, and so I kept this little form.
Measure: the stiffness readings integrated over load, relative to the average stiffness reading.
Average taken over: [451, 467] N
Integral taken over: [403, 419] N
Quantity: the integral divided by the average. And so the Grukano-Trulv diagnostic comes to 14.0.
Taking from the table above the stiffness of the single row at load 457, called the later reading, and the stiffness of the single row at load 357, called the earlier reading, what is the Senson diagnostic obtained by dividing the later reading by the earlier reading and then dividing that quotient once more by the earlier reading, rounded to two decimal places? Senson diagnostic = 0.44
